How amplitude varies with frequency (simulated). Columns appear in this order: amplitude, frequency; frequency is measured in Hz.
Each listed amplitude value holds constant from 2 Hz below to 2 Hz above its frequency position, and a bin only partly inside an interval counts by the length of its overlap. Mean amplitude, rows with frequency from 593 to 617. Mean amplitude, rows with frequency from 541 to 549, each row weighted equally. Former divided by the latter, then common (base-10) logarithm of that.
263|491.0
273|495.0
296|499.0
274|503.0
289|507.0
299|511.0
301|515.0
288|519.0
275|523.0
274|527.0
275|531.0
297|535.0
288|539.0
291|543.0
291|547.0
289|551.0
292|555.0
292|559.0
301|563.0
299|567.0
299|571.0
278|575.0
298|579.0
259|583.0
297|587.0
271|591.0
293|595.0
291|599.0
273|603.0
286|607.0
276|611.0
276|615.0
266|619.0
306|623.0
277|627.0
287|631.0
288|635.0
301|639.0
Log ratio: -0.013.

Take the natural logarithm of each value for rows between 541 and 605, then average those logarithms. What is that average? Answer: 5.66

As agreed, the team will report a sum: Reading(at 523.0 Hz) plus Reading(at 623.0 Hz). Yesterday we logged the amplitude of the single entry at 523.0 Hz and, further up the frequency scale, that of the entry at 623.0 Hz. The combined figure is 581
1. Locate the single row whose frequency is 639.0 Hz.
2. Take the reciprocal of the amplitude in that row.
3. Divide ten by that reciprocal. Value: 3010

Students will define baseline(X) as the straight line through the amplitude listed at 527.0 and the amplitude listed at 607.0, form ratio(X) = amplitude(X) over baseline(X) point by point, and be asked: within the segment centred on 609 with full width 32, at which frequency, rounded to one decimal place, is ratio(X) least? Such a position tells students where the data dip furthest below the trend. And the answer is 619.0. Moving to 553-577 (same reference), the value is 575.0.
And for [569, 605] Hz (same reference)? 583.0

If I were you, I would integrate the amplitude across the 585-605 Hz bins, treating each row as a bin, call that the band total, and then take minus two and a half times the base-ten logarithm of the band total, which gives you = -9.390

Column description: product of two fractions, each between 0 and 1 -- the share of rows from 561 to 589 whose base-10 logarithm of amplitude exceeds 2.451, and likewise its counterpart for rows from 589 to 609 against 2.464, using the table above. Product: 0.14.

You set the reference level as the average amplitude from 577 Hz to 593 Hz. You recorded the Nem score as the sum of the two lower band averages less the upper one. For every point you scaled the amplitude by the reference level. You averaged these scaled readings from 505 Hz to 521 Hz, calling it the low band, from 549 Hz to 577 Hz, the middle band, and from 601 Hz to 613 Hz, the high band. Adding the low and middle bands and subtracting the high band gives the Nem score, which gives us 1.10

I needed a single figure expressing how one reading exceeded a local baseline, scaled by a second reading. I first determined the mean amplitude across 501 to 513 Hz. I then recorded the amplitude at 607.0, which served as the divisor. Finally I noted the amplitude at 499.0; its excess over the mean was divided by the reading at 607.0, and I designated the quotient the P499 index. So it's 0.03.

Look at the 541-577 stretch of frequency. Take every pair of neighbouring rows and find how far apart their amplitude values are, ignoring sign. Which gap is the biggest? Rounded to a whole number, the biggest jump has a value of 21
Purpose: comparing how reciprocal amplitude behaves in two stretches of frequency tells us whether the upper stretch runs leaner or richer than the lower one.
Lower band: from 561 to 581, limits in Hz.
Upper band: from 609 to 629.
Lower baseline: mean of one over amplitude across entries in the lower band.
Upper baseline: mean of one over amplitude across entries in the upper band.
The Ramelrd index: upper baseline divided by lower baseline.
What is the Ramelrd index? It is 1.05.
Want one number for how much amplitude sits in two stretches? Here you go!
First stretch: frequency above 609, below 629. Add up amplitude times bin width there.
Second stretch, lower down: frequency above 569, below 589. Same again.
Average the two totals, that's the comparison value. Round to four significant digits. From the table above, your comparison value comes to 5664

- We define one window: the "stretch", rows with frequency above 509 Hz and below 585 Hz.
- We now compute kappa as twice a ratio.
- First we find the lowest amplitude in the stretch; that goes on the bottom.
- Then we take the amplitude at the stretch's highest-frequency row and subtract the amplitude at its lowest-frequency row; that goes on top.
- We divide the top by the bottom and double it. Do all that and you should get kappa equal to -0.31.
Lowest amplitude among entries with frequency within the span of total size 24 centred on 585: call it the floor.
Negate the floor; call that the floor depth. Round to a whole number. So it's -259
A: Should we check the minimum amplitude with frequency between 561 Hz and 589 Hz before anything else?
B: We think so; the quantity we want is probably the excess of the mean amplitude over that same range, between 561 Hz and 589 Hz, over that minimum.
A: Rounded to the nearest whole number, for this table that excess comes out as 31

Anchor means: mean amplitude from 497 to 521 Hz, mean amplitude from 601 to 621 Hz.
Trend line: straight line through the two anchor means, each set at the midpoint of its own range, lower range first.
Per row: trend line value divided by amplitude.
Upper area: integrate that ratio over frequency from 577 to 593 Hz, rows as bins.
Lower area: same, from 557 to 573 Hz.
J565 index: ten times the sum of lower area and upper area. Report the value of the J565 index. 311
